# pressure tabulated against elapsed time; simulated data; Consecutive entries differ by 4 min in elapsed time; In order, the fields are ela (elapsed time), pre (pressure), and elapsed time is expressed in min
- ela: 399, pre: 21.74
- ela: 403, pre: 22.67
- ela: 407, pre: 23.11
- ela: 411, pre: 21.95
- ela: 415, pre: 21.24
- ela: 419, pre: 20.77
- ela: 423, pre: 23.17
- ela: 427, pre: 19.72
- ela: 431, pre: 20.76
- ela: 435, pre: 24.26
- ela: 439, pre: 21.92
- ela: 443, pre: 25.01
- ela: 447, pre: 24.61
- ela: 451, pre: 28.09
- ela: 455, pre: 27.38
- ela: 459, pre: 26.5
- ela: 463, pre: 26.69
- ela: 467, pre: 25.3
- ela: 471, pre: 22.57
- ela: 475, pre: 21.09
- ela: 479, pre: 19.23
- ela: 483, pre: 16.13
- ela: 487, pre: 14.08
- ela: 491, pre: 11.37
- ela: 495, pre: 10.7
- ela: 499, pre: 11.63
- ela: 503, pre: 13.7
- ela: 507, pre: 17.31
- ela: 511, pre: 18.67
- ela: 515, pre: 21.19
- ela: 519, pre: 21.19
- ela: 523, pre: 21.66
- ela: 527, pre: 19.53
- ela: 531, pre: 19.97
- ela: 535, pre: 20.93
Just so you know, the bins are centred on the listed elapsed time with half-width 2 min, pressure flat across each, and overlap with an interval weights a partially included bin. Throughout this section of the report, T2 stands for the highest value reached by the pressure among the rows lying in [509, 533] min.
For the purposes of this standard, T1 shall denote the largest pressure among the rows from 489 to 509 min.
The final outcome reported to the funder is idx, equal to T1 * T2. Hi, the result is 375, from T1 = 17.31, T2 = 21.66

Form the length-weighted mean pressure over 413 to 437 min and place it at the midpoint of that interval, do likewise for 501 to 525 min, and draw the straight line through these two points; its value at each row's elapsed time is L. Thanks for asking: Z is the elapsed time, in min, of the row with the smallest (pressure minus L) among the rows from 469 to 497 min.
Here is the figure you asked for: 495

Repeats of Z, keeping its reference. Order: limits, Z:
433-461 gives 439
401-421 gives 419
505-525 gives 507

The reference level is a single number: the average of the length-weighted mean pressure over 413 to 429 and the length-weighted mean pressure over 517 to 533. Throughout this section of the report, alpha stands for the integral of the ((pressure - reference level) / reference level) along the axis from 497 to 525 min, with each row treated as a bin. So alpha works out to -4 min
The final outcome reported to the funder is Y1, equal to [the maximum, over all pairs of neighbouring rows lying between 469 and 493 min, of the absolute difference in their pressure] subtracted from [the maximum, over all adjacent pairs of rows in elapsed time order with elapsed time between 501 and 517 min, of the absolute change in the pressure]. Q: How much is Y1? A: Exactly 0.5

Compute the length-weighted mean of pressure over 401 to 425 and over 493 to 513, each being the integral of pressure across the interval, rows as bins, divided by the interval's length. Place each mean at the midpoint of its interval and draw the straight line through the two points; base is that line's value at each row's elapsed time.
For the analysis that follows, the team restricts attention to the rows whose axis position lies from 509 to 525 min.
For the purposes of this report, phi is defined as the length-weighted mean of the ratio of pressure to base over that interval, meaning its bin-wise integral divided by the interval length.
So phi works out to 1.6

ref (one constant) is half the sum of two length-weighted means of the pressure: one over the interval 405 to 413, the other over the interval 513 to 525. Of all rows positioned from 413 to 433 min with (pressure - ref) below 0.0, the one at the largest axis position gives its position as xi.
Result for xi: 431 min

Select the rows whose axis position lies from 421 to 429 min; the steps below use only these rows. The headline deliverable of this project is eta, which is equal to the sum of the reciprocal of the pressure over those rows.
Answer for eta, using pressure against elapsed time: 0.09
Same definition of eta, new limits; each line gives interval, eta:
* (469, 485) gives 0.21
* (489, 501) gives 0.27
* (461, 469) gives 0.08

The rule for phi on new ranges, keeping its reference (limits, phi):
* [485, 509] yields 0.9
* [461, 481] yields 1.3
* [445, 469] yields 1.4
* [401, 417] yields 1.0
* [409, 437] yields 1.0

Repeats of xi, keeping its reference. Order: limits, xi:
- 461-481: 479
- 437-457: 439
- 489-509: 507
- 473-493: 491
